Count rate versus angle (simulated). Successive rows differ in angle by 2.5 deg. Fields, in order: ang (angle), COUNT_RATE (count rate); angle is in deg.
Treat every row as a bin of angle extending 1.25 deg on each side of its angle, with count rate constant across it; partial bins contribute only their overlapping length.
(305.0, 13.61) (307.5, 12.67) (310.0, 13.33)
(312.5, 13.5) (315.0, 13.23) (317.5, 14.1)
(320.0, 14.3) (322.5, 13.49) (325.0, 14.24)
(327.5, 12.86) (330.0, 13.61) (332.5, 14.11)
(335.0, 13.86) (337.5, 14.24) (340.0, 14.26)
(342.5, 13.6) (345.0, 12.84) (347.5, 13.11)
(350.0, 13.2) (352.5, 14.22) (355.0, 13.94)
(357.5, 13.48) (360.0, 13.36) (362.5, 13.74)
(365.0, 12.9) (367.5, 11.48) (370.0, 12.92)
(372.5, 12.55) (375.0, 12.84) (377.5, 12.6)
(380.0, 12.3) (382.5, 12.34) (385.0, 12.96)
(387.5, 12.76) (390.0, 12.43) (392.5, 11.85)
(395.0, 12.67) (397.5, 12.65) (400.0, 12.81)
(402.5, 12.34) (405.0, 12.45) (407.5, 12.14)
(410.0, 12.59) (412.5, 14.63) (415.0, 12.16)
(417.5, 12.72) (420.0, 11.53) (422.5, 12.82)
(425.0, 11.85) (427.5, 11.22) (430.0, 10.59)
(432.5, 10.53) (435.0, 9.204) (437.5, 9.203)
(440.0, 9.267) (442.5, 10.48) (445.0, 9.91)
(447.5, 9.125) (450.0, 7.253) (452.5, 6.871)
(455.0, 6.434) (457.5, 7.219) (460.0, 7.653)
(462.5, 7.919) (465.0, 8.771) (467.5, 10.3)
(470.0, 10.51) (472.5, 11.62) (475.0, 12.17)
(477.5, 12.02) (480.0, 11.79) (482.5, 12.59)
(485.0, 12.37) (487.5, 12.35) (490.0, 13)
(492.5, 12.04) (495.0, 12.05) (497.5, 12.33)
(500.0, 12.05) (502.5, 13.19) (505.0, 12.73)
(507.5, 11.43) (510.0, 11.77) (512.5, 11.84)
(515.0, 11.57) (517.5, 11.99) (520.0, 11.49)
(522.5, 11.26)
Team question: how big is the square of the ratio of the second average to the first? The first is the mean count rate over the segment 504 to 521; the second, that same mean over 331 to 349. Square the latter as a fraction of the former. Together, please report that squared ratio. 1.3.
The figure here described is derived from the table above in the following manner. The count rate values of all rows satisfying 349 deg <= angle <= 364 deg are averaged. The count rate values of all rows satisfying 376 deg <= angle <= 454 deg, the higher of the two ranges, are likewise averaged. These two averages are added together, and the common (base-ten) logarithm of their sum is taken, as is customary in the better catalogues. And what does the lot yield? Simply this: 1.40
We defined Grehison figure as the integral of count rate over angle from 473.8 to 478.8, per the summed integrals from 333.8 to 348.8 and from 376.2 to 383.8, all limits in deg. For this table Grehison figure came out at 0.20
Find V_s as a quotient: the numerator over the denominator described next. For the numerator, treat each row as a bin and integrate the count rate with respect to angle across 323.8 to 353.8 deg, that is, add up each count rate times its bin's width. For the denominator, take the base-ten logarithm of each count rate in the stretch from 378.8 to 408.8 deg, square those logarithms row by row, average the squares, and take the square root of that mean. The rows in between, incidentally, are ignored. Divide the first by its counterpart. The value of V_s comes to 374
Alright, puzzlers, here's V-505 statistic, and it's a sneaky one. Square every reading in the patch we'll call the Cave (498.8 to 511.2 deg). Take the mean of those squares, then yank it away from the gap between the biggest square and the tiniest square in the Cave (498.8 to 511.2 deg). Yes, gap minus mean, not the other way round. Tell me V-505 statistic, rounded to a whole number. -107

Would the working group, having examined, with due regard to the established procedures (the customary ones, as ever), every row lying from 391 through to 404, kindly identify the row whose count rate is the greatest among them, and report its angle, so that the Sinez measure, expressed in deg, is 400.0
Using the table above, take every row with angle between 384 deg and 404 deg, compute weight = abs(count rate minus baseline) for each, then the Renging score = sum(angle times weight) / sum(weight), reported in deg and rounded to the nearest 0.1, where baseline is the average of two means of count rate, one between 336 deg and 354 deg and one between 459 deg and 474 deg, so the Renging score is 393.3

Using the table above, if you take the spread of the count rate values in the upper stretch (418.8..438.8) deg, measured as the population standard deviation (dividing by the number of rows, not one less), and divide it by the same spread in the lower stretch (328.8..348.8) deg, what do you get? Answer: 2.4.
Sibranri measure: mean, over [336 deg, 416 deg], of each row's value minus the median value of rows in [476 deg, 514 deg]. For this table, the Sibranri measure 0.9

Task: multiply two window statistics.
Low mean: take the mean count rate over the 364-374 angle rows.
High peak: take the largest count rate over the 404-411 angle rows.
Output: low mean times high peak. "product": 157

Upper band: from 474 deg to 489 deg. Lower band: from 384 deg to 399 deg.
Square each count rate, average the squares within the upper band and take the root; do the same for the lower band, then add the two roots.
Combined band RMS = 24.8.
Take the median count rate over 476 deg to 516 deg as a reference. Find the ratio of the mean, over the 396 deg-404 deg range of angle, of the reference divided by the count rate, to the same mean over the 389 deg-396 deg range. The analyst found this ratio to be 0.98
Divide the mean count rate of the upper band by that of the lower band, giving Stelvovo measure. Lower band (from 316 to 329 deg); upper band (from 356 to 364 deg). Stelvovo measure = 0.98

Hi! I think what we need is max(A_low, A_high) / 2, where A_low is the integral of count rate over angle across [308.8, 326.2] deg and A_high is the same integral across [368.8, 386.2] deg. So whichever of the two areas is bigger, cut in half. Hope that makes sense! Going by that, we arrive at 120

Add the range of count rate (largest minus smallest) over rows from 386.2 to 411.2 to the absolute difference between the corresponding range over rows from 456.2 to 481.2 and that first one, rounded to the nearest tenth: 5.0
